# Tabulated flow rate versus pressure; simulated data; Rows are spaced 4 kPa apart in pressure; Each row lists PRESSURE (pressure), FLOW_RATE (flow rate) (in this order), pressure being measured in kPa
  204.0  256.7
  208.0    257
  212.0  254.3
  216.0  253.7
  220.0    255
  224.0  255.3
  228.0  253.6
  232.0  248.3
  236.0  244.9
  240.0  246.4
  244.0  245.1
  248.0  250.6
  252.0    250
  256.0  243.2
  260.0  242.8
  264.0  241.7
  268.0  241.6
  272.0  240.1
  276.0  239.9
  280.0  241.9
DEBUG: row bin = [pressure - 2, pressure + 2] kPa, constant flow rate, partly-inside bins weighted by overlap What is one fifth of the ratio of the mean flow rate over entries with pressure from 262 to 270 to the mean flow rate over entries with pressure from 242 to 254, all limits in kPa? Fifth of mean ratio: 0.194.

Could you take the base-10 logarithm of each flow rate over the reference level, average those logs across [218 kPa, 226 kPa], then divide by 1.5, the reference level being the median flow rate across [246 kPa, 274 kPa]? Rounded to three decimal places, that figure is 0.014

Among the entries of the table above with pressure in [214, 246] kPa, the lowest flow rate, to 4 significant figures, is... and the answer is 244.9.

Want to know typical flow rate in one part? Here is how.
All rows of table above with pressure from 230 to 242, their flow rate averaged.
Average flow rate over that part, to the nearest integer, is 247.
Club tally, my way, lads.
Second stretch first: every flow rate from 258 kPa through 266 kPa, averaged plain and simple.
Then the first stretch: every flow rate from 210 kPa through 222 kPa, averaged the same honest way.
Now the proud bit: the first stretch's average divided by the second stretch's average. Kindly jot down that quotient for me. 1.05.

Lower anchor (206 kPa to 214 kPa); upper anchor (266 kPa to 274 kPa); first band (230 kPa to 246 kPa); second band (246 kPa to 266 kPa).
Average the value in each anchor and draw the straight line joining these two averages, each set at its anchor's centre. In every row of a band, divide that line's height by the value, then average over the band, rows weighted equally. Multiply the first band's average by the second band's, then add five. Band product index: 6.01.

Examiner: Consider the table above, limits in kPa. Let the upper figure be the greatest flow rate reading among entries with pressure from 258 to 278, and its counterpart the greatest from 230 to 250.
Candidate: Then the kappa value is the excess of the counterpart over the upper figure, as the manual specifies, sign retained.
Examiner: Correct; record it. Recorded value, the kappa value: 8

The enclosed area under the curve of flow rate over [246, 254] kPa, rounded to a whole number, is 2002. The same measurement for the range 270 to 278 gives 1920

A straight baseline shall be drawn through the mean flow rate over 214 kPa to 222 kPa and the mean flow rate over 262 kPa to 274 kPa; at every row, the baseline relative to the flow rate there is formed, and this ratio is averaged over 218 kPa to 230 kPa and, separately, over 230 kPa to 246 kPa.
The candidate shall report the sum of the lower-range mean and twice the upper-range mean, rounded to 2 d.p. 3.02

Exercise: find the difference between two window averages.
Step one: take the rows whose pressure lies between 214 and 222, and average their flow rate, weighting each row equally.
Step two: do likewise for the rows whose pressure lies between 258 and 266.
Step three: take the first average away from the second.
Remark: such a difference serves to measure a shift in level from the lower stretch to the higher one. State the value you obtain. -12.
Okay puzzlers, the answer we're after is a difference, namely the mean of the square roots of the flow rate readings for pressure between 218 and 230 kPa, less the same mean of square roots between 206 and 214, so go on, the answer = -0.03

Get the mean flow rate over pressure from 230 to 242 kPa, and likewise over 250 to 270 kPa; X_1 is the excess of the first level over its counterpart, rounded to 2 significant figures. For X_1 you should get 2.7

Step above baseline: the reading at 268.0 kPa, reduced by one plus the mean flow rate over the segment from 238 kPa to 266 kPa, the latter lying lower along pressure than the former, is -5.1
